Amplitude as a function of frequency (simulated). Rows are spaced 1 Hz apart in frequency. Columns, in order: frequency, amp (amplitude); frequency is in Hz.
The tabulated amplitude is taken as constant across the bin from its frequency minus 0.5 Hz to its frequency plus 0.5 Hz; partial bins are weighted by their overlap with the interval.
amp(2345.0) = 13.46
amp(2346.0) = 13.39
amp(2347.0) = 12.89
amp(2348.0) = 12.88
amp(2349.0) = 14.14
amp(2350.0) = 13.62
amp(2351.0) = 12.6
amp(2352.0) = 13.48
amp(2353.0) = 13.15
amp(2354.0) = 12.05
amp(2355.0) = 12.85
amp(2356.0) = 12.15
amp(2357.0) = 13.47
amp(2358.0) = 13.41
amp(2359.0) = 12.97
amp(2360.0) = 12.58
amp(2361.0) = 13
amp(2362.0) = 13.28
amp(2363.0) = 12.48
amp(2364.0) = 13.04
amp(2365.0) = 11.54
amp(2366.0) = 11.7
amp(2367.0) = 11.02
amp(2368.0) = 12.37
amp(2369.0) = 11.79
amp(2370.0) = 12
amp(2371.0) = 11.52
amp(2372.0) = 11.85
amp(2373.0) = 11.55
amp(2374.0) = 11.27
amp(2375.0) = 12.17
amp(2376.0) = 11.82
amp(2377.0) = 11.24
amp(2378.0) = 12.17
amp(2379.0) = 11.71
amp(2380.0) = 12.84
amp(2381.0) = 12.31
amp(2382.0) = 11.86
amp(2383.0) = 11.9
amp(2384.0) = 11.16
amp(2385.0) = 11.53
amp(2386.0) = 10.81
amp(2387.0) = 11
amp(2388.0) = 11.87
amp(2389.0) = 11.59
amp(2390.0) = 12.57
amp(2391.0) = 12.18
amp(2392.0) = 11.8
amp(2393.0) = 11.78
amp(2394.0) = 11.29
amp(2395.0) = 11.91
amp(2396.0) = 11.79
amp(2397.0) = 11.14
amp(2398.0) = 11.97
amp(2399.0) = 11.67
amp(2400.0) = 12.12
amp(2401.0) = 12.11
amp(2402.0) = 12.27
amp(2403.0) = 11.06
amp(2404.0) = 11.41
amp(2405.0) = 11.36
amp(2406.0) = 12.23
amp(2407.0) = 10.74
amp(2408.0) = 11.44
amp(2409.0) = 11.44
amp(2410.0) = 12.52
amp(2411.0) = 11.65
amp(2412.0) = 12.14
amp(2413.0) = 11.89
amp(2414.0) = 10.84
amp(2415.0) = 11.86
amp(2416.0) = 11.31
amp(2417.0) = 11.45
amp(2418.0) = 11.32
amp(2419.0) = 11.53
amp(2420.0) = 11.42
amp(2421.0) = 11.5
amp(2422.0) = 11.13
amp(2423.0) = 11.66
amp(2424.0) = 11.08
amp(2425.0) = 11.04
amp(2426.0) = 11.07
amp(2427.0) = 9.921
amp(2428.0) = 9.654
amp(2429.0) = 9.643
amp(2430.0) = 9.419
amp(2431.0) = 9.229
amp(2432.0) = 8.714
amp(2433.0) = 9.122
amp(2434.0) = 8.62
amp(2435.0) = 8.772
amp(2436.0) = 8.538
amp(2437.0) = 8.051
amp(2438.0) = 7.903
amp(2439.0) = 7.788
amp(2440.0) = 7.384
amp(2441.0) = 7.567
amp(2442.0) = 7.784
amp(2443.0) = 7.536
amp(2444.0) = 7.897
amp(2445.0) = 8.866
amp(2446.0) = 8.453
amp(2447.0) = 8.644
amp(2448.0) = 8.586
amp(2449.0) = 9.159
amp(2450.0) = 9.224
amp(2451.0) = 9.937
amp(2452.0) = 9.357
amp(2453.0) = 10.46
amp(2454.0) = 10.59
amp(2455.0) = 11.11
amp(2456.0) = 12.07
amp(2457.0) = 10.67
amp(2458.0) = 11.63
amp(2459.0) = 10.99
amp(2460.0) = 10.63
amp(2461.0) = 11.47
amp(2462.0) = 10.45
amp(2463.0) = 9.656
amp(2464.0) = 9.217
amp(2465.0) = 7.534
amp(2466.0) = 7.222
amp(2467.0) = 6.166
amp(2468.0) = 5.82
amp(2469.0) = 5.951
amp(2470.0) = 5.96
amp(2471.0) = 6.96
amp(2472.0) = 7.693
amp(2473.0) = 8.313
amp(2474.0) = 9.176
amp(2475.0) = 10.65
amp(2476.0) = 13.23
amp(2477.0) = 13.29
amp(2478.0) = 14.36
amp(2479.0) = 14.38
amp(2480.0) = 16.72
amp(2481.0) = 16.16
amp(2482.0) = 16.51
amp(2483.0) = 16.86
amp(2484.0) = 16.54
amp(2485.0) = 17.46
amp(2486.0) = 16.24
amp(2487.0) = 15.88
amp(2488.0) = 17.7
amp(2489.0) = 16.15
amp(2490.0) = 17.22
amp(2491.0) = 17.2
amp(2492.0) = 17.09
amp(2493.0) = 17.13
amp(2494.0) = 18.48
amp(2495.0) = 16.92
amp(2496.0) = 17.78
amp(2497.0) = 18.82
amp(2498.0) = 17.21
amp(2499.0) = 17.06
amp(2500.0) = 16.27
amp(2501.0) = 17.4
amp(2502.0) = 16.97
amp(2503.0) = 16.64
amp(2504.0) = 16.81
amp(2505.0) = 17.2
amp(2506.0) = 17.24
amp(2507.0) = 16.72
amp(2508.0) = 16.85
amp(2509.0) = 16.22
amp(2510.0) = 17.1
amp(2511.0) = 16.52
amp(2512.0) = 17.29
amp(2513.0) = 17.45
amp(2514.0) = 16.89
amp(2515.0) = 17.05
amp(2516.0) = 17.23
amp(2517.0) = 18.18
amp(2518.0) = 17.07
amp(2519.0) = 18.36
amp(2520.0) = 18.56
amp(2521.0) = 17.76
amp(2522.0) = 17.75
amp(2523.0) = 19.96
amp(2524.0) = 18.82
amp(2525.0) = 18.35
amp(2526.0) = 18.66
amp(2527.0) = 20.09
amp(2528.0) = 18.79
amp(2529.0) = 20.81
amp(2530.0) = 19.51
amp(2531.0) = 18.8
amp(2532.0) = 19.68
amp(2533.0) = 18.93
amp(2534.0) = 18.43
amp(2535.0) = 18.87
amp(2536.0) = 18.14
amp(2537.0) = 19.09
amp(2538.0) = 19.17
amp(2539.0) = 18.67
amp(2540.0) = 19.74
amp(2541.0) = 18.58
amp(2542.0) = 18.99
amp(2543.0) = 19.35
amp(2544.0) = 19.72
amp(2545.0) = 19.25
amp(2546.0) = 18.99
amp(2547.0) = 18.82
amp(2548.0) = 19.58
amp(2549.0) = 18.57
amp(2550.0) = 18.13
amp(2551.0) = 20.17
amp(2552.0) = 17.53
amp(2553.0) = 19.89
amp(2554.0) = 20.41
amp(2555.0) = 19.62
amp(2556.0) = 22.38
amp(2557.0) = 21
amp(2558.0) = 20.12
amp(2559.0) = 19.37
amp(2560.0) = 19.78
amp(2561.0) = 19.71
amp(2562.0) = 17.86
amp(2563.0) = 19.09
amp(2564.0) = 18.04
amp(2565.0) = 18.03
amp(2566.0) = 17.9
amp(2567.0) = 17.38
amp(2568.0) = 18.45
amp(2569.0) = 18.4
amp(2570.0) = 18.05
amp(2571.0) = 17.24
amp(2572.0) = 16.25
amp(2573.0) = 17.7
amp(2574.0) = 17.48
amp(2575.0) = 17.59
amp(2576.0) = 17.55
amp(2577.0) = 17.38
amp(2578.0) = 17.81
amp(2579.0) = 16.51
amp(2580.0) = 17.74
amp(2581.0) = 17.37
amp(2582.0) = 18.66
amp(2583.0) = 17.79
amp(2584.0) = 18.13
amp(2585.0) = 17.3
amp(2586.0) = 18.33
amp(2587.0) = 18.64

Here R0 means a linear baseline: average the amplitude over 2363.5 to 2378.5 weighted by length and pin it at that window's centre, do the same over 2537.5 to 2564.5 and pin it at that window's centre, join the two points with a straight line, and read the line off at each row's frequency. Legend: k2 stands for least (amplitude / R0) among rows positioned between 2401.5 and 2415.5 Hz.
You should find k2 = 0.8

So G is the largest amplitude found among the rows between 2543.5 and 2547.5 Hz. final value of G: 19.72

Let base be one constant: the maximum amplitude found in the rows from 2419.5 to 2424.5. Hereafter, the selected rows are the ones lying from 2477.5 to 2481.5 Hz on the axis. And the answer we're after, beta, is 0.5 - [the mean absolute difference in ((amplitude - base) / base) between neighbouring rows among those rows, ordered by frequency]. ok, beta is 0.417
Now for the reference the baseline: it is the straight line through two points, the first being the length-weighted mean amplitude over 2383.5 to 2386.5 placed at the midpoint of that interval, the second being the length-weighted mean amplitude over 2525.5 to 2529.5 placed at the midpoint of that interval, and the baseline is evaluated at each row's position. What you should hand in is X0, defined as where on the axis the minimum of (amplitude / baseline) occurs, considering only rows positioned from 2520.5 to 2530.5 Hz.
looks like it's 2522.0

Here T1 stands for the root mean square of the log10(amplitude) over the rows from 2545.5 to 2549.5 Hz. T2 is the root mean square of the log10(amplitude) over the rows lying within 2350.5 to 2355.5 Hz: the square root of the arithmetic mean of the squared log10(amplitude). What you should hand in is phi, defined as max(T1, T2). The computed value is 1.28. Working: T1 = 1.28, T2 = 1.11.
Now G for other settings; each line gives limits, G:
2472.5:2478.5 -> 14.36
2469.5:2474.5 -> 9.176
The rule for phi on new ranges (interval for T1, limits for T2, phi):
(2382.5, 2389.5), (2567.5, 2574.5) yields 1.25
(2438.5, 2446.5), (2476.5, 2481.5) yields 1.17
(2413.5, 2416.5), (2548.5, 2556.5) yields 1.29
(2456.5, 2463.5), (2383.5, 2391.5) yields 1.06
